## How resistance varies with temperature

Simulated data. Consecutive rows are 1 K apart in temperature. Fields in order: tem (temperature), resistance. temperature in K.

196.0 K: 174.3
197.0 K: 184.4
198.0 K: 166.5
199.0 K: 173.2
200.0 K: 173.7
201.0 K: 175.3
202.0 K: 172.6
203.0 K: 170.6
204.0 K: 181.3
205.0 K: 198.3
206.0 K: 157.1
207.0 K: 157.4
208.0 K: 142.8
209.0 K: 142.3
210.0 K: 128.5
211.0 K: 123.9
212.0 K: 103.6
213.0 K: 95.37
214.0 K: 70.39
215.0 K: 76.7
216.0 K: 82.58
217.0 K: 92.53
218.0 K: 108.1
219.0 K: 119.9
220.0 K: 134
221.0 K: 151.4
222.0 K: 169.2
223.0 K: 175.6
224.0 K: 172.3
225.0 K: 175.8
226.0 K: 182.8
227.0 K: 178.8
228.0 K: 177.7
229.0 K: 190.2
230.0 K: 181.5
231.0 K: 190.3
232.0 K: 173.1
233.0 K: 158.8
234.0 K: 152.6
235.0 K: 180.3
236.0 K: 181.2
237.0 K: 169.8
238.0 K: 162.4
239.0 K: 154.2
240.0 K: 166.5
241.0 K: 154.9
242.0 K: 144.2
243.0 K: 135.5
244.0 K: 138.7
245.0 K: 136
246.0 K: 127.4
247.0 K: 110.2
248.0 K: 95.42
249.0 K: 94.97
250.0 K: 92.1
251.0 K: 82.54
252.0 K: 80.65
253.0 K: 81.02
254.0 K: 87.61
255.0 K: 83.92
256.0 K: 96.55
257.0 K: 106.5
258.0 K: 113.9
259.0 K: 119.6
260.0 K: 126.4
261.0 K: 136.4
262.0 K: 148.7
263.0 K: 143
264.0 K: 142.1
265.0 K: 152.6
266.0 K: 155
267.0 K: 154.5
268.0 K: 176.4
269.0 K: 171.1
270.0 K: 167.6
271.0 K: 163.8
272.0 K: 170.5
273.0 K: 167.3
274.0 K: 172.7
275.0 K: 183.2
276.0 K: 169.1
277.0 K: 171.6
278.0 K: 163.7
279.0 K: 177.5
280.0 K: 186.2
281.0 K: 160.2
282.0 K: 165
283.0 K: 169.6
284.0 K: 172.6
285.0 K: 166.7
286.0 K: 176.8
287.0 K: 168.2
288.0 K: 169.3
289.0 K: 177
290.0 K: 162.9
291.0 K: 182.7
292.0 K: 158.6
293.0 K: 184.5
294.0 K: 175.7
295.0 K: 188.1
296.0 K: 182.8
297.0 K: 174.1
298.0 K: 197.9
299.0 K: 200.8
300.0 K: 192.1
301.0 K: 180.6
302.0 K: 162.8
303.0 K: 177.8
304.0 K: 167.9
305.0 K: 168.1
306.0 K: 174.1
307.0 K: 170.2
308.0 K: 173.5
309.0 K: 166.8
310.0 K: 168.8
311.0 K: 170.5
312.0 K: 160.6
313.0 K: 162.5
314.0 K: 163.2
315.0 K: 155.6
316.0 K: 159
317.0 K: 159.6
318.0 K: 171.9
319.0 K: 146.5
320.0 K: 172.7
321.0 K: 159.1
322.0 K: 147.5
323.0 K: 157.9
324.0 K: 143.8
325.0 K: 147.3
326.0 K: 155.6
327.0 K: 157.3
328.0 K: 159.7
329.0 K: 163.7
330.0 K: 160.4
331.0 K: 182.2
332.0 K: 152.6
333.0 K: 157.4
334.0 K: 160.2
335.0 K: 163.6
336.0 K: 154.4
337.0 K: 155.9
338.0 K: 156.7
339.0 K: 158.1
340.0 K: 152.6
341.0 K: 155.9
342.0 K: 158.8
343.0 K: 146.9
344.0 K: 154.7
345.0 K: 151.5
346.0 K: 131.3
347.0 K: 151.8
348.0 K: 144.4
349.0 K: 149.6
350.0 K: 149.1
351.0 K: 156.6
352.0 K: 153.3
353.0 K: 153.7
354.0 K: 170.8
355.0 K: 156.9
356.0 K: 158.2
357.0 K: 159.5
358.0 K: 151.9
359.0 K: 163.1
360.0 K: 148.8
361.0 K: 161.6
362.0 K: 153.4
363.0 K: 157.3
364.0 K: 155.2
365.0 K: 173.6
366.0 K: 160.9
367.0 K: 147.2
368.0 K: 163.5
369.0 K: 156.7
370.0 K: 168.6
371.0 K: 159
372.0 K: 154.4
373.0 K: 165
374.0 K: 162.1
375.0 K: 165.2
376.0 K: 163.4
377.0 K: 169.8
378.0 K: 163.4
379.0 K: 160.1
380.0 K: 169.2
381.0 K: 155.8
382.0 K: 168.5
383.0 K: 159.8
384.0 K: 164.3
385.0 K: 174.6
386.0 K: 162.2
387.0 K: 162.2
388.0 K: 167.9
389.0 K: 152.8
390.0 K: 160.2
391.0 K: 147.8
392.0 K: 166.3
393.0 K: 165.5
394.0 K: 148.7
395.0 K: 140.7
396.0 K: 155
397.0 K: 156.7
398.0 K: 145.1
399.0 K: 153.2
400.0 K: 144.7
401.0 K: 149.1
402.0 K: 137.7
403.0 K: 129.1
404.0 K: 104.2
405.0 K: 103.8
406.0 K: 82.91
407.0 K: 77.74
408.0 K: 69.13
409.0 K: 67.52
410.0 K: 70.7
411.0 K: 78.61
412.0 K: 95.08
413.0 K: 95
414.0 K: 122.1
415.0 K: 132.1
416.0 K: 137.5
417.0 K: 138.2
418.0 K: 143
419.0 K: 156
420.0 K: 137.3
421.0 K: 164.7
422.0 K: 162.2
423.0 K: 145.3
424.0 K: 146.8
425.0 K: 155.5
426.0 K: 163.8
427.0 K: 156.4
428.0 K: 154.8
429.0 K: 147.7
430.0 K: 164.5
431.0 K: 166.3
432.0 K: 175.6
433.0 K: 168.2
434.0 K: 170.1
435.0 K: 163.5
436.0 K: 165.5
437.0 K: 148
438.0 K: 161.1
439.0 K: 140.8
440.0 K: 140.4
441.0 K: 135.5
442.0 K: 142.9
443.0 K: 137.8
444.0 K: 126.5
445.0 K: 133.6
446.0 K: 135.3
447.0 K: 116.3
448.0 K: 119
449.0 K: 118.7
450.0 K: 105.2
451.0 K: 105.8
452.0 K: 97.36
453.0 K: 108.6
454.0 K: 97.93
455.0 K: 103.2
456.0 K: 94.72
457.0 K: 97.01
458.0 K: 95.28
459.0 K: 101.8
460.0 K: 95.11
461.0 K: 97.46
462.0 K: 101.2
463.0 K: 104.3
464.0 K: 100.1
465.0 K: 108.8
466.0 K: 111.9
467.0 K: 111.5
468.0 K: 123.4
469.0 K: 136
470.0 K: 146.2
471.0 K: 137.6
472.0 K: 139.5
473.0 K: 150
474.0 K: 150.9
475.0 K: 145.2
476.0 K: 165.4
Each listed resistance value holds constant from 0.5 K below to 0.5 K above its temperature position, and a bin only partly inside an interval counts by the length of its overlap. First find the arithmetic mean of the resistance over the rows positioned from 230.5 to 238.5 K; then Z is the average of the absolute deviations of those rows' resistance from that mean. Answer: 10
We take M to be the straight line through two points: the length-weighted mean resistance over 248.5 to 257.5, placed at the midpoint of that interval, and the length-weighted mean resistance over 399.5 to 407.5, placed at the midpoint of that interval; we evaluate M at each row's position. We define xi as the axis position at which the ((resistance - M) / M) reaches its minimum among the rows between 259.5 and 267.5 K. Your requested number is 260.0 K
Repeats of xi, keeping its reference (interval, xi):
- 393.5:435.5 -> 409.0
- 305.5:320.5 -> 319.0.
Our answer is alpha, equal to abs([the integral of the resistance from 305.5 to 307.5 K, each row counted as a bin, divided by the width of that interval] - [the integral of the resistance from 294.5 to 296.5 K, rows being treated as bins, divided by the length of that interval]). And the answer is 13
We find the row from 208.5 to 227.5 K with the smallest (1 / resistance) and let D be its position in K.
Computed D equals 226.0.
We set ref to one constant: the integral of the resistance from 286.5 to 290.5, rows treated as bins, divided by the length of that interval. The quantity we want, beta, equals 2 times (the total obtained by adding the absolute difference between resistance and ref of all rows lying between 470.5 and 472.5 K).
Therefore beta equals 123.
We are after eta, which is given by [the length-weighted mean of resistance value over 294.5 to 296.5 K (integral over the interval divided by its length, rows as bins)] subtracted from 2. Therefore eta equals -183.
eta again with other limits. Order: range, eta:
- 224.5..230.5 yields -179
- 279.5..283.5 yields -168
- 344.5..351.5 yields -146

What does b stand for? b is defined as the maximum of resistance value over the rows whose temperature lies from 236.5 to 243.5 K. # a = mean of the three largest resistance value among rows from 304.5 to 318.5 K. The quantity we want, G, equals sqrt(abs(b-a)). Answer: 1.8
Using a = 173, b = 169.8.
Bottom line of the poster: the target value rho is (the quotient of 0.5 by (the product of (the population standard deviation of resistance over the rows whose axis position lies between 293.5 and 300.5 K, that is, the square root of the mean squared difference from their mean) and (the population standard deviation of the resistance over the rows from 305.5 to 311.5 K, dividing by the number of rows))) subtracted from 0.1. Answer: 0.079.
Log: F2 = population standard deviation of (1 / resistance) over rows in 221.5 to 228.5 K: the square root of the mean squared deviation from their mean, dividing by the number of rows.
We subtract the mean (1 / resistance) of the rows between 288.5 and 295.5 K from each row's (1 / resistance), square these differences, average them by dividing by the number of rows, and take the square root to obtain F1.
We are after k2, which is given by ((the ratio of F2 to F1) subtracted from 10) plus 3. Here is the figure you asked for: 12.6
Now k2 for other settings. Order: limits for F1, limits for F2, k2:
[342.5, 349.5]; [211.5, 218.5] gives 8.3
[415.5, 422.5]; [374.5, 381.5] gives 12.7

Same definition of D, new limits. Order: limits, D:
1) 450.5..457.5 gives 453.0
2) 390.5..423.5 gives 392.0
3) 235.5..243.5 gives 236.0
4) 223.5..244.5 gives 231.0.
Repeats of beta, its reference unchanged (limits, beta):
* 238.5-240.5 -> 36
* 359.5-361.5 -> 57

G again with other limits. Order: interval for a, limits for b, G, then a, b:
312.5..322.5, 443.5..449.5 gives 5.8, 169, 135.3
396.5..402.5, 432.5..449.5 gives 4.1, 153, 170.1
